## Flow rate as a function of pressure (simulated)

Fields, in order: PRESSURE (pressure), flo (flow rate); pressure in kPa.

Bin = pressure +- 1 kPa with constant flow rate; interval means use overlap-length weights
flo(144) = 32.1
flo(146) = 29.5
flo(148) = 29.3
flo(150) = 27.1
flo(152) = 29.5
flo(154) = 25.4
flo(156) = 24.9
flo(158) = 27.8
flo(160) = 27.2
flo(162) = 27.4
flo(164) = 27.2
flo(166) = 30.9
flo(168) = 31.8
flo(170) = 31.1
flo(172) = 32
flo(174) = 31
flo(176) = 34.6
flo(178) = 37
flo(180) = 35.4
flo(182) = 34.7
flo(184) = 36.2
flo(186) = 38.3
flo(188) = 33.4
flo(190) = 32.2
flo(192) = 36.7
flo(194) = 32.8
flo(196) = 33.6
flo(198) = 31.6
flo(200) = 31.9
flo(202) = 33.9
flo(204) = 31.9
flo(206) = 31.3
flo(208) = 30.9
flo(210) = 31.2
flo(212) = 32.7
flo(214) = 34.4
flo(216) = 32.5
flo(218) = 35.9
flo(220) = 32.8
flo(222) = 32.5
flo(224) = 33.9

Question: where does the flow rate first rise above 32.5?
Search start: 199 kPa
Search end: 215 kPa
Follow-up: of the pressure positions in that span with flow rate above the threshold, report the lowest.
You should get 202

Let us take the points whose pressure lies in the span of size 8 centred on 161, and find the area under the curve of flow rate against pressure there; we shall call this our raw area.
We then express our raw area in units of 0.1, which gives 2192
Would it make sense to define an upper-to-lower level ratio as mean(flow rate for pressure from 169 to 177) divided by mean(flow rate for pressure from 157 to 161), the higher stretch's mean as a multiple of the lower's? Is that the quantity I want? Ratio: 1.17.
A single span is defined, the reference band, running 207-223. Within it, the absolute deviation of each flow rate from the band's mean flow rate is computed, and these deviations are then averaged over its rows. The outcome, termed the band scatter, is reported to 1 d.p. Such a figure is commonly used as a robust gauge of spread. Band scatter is 1.1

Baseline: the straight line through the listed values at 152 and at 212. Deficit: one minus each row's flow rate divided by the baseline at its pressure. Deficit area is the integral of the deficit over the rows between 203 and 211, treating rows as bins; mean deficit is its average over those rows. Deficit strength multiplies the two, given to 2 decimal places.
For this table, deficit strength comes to 0.01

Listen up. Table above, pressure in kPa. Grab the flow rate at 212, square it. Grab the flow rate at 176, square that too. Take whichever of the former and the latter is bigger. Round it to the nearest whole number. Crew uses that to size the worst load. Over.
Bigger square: 1197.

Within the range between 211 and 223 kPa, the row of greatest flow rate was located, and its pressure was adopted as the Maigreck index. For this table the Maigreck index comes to 218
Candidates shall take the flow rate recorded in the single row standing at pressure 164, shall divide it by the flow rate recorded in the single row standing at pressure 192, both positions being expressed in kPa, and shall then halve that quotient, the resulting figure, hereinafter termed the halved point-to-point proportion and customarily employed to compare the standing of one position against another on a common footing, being 0.371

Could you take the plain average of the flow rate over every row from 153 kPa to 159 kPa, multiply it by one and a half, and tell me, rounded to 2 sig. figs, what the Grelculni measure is 39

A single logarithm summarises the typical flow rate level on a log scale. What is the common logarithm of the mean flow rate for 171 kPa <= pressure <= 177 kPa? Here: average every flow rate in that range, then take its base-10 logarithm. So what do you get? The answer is 1.51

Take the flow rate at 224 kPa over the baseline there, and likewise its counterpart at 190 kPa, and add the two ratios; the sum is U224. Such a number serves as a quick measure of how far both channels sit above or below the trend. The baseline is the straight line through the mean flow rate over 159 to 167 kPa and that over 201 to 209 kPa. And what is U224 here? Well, 2.06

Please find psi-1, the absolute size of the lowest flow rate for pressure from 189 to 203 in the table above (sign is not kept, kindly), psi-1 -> 31.6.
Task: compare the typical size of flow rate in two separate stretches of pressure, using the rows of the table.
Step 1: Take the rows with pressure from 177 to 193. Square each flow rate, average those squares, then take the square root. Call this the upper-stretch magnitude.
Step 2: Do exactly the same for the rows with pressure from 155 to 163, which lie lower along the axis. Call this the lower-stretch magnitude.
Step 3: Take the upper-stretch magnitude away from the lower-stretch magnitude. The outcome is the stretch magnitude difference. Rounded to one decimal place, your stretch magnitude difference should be -8.7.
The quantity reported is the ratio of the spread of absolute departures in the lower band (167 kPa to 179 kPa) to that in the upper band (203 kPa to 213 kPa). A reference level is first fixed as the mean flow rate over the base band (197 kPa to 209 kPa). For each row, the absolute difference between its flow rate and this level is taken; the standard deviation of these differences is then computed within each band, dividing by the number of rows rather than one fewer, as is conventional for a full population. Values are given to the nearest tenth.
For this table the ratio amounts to 5.3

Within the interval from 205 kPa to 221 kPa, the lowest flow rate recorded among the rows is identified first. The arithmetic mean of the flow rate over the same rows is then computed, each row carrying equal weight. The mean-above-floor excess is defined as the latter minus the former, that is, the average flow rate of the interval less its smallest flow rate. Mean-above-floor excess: 1.8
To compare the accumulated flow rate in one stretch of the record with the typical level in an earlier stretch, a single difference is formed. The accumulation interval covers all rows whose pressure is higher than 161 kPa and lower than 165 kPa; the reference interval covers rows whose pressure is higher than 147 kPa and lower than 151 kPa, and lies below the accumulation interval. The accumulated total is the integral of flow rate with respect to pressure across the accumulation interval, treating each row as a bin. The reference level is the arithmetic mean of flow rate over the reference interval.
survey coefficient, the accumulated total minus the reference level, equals 81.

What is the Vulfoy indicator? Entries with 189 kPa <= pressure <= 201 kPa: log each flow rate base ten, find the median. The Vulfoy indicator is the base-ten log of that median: 0.180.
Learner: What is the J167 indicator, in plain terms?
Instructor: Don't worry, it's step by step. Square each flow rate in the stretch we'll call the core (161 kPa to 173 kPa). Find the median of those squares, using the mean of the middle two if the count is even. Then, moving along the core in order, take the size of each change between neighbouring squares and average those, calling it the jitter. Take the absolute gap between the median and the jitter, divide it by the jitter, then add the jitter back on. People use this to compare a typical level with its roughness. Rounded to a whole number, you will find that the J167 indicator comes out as 88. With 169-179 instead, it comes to 139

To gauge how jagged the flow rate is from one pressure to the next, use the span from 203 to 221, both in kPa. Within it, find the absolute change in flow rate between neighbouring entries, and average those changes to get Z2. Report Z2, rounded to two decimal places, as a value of 1.61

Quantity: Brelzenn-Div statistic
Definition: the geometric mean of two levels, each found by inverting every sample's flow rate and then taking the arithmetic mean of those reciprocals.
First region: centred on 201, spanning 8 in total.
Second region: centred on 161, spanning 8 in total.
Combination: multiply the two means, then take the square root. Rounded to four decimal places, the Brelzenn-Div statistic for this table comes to 0.0336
